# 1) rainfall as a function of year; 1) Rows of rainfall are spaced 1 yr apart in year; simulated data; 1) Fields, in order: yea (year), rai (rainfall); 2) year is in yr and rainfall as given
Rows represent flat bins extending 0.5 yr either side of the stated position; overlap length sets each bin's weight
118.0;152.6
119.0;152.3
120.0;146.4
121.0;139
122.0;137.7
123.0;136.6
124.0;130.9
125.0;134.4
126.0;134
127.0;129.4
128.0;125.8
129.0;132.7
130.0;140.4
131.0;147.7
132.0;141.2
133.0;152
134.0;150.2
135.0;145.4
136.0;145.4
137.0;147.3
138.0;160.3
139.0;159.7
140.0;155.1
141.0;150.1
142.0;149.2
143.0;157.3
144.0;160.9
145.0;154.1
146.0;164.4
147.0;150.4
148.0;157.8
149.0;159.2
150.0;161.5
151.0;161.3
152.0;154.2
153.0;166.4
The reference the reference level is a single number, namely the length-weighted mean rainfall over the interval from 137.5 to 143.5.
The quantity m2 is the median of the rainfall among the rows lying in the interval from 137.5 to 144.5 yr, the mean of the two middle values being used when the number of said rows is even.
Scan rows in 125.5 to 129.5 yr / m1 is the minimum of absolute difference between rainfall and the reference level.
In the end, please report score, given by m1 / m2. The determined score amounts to 0.135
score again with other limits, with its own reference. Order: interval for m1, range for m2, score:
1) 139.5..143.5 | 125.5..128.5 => 0.001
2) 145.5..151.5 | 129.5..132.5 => 0.018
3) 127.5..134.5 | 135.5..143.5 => 0.022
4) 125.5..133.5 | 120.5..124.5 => 0.024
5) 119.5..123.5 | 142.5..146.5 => 0.056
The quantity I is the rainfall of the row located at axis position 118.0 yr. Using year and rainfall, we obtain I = 152.6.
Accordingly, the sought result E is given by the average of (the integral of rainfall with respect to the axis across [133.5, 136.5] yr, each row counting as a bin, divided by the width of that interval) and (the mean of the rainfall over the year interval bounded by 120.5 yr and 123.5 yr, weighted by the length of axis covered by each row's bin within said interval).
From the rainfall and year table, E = 142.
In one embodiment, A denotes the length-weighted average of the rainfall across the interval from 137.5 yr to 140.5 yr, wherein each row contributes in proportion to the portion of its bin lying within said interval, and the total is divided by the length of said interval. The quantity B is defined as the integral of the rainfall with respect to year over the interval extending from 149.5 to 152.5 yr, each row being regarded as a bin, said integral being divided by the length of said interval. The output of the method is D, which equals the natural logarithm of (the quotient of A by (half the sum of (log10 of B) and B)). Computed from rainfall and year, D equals 0.68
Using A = 158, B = 159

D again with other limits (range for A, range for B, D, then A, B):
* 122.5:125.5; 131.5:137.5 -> 0.59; 134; 147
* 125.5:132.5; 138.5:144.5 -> 0.55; 136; 155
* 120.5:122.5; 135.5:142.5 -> 0.58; 138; 152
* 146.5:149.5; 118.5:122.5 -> 0.76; 156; 144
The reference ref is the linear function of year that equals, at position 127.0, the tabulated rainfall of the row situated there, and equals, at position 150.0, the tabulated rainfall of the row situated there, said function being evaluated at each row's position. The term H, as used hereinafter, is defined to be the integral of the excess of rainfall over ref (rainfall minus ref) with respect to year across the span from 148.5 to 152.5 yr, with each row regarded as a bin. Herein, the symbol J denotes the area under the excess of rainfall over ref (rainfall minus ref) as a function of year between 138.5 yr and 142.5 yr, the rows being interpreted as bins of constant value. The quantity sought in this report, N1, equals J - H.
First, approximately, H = -13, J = 21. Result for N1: 34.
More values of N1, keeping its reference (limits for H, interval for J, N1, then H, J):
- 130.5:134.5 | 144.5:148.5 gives -43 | 43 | 0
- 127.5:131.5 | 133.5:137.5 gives 8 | 15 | 23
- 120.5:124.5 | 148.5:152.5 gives -64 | 52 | -13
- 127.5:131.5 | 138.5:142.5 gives 6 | 15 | 21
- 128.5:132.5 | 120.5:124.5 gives 27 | 25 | 52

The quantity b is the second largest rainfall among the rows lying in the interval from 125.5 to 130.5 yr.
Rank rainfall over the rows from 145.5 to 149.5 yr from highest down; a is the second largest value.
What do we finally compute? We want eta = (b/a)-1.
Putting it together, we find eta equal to -0.16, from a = 159.2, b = 134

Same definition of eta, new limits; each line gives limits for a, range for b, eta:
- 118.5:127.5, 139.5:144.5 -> 0.07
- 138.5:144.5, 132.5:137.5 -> -0.06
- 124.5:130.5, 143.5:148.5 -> 0.20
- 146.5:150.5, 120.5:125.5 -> -0.14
